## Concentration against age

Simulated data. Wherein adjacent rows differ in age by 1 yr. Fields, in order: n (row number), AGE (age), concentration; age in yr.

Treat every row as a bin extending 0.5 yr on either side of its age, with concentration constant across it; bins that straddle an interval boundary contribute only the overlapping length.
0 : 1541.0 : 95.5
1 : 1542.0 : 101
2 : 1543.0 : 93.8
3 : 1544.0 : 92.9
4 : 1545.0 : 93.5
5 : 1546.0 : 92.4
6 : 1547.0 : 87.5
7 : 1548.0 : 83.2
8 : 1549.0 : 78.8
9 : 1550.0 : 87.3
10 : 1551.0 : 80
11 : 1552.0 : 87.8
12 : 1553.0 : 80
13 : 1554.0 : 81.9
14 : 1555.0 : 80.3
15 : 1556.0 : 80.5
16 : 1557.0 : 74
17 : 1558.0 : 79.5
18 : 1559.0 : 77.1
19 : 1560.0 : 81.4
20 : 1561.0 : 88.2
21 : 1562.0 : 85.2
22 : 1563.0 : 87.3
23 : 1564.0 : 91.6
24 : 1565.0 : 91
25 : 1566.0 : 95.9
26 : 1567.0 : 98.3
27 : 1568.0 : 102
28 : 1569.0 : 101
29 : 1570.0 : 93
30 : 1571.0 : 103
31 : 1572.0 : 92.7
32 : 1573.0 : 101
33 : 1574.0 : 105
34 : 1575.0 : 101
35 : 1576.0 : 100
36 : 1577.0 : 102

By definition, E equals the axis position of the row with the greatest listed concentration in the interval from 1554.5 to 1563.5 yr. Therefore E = 1561.0 yr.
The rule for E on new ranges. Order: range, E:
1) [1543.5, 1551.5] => 1545.0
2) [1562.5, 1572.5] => 1571.0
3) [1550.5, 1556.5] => 1552.0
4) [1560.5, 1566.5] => 1566.0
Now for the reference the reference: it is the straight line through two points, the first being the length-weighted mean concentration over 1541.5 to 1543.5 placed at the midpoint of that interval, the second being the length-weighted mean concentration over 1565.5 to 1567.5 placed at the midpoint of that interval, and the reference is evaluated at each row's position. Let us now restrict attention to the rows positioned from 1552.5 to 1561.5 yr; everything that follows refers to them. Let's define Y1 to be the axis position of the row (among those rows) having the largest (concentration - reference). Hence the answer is 1561.0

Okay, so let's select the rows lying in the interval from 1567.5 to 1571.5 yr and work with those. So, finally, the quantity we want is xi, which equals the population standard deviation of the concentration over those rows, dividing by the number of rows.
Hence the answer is 4.0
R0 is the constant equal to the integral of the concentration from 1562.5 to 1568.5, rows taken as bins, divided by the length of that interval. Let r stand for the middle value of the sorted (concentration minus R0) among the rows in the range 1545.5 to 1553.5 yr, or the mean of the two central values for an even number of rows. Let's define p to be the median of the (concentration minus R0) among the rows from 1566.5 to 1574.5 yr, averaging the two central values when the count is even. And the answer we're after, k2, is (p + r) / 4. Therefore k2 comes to -0.6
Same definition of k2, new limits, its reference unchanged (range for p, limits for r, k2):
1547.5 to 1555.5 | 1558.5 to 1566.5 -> -5.0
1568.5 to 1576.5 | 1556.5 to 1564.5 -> -1.1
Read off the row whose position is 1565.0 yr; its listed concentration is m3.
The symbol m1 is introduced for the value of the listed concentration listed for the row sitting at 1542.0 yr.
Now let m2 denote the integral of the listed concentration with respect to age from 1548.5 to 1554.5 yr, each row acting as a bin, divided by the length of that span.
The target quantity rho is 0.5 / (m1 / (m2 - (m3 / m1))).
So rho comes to 0.40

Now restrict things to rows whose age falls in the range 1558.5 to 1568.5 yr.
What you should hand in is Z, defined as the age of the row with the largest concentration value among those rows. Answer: 1568.0 yr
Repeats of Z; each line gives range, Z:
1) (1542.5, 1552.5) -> 1543.0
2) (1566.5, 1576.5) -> 1574.0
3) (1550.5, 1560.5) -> 1552.0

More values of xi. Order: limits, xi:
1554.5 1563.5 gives 4.4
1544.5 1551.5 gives 5.3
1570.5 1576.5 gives 3.8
